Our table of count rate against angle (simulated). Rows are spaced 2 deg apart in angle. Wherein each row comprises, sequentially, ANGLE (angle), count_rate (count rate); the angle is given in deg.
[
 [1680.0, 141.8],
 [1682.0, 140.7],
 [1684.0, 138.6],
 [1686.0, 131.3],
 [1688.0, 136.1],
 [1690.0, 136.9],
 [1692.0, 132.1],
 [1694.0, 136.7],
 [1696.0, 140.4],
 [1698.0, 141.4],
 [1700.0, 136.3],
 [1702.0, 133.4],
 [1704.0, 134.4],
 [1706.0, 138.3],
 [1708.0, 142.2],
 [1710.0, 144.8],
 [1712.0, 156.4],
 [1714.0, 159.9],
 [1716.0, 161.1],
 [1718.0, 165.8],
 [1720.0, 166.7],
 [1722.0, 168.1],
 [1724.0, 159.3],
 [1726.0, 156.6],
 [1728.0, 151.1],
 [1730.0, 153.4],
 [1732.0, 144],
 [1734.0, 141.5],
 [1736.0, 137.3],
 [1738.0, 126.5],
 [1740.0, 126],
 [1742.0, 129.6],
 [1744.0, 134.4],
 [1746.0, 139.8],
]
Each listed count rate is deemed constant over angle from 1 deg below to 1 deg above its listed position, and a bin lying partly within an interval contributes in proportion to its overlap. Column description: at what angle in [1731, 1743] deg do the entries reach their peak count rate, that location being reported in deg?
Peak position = 1732.0 deg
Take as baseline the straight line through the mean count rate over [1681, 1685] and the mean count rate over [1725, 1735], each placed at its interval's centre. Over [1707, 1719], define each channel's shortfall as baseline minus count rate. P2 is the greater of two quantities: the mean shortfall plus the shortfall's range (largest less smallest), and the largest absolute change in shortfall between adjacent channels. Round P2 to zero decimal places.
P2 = 12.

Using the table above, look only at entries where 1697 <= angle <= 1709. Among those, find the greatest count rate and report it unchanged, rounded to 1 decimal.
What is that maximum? 142.2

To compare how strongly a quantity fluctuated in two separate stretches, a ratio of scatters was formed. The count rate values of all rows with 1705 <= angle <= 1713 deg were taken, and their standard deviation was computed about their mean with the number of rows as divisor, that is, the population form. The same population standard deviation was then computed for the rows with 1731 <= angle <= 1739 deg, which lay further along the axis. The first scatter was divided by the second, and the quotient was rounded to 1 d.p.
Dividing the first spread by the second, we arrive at 1.0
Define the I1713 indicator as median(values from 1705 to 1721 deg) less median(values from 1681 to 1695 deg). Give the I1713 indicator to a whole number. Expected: 21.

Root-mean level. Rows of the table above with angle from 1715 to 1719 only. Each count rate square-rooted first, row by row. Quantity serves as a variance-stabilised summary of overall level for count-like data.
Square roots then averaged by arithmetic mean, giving 12.8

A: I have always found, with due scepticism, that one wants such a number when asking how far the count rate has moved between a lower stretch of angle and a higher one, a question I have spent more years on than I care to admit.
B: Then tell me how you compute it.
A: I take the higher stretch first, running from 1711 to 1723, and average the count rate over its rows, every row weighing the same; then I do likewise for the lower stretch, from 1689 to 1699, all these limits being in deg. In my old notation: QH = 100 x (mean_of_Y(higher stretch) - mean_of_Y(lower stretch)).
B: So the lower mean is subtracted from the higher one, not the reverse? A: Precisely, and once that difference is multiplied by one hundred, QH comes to 2550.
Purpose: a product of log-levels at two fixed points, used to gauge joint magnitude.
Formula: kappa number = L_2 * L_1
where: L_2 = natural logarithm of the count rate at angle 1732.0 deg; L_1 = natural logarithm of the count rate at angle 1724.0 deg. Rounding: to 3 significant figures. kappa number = 25.2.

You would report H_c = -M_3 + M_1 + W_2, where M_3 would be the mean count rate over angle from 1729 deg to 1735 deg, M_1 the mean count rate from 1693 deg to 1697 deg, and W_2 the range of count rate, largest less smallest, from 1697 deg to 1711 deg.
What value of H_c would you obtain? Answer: 4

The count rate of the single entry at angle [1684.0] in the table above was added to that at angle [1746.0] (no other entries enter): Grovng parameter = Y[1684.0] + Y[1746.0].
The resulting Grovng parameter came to 278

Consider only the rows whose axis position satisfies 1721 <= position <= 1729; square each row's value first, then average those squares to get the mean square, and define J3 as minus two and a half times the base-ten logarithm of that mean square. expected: -11.0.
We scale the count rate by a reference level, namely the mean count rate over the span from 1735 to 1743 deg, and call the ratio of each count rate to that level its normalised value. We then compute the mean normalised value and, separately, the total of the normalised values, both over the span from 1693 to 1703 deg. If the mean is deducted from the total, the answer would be 4.24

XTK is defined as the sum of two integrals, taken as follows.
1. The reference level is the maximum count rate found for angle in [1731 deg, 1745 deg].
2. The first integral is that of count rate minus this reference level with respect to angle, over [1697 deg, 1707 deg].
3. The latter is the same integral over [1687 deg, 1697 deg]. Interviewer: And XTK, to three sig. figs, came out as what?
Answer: -148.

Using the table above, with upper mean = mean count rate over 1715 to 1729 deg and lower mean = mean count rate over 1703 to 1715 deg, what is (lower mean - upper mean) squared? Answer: 232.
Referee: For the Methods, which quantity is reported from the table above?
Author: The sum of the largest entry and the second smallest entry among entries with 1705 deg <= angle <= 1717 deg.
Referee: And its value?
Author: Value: 303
